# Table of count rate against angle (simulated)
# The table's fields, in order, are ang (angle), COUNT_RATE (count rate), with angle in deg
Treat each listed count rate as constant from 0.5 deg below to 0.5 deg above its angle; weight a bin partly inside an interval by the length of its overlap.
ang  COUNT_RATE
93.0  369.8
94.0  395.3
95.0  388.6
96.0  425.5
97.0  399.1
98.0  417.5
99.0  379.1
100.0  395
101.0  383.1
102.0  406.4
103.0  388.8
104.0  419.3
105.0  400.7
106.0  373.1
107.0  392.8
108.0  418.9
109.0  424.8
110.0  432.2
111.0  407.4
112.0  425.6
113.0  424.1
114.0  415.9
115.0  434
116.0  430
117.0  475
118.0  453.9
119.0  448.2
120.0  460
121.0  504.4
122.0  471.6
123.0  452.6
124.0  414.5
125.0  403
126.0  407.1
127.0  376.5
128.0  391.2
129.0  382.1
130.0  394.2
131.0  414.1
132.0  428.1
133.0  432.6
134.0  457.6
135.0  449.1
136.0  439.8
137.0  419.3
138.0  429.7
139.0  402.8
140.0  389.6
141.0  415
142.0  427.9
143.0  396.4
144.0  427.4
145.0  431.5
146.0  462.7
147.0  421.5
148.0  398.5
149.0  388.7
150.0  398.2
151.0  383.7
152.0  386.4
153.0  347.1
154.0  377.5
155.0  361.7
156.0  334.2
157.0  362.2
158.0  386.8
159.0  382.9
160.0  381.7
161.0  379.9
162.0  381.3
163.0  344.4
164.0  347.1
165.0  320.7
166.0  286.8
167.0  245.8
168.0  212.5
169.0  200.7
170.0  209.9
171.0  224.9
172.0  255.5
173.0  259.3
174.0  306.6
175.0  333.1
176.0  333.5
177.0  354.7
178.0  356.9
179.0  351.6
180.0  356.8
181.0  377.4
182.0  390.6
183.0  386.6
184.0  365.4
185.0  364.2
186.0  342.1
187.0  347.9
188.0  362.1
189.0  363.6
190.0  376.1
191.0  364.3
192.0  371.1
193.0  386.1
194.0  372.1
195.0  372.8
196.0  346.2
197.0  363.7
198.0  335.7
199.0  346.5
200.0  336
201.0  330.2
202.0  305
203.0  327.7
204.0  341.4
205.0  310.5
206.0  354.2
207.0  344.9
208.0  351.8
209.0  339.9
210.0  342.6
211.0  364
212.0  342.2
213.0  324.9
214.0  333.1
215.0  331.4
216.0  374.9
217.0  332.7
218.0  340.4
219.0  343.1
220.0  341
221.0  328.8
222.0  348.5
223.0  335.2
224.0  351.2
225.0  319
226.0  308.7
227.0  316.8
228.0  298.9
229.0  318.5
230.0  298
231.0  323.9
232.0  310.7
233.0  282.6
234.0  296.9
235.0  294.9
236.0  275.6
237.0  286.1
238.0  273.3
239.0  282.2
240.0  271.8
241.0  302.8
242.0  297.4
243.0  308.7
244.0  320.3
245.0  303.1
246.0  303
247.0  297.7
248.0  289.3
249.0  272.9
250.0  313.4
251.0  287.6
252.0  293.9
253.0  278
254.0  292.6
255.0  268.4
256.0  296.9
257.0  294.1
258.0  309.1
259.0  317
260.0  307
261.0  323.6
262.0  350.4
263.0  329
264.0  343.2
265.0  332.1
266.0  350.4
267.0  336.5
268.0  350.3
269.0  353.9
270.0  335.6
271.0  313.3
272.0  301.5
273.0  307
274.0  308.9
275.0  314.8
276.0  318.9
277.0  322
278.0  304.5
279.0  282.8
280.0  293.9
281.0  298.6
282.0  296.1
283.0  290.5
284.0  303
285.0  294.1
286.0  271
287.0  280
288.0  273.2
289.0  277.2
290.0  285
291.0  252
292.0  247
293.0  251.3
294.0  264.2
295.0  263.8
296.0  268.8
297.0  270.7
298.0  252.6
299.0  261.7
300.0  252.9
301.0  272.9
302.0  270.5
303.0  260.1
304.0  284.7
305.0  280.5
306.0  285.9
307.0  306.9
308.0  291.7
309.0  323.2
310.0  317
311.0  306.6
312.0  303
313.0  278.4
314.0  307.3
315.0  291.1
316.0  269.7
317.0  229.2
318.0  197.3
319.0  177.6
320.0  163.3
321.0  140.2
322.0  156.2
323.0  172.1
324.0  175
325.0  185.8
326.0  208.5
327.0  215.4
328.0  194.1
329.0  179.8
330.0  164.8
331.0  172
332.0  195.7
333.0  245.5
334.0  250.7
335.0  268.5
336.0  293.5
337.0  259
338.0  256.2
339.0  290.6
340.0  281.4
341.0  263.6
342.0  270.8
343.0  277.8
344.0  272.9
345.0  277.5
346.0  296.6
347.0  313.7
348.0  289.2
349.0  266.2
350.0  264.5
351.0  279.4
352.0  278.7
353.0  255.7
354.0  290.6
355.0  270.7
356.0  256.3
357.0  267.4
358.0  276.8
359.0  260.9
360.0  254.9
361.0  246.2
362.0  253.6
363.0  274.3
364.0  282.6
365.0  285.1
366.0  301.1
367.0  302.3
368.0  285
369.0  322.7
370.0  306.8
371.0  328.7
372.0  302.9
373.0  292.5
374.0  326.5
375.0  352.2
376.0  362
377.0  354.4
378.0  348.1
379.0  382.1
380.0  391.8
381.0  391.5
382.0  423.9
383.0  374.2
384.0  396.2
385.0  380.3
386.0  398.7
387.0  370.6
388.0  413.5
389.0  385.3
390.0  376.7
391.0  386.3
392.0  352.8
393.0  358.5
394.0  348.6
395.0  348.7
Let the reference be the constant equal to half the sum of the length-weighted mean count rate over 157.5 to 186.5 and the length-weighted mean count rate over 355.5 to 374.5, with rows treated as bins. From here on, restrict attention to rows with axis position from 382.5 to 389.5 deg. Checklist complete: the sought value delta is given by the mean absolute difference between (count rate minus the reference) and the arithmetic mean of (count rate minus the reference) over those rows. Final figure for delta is 12.3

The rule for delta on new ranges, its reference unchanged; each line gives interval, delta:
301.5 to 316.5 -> 15.1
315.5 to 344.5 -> 43.2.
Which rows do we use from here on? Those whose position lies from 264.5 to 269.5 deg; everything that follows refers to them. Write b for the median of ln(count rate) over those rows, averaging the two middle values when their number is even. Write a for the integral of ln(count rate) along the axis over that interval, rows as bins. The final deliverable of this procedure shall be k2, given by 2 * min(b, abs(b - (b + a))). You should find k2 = 11.7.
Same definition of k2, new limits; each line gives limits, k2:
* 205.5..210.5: 11.7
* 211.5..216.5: 11.6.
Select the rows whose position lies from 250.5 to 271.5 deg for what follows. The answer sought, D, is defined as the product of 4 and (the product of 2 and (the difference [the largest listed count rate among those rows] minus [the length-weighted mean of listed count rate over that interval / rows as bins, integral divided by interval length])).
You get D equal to 293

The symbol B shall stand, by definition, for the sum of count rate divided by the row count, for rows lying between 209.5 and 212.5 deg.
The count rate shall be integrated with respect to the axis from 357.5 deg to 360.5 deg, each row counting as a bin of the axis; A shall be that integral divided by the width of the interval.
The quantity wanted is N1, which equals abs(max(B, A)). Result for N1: 350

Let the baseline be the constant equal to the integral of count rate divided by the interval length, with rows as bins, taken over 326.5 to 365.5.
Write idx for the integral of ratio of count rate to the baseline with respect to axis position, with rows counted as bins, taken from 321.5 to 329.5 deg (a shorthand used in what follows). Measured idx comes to 6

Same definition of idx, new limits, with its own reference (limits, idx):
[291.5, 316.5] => 27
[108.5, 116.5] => 13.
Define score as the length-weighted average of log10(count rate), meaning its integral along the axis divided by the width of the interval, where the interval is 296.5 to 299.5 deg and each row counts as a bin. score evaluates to 2.42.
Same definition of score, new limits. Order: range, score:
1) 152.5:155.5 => 2.56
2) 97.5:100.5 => 2.60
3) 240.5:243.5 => 2.48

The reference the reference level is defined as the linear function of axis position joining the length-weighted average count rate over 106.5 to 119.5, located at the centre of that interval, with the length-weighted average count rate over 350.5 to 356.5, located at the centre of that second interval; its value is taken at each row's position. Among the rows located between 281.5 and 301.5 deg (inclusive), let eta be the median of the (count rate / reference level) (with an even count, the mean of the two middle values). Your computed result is 0.87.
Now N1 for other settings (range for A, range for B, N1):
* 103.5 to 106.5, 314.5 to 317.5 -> 398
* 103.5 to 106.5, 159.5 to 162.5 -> 398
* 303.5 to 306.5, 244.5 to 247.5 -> 301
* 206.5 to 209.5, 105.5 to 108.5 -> 395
